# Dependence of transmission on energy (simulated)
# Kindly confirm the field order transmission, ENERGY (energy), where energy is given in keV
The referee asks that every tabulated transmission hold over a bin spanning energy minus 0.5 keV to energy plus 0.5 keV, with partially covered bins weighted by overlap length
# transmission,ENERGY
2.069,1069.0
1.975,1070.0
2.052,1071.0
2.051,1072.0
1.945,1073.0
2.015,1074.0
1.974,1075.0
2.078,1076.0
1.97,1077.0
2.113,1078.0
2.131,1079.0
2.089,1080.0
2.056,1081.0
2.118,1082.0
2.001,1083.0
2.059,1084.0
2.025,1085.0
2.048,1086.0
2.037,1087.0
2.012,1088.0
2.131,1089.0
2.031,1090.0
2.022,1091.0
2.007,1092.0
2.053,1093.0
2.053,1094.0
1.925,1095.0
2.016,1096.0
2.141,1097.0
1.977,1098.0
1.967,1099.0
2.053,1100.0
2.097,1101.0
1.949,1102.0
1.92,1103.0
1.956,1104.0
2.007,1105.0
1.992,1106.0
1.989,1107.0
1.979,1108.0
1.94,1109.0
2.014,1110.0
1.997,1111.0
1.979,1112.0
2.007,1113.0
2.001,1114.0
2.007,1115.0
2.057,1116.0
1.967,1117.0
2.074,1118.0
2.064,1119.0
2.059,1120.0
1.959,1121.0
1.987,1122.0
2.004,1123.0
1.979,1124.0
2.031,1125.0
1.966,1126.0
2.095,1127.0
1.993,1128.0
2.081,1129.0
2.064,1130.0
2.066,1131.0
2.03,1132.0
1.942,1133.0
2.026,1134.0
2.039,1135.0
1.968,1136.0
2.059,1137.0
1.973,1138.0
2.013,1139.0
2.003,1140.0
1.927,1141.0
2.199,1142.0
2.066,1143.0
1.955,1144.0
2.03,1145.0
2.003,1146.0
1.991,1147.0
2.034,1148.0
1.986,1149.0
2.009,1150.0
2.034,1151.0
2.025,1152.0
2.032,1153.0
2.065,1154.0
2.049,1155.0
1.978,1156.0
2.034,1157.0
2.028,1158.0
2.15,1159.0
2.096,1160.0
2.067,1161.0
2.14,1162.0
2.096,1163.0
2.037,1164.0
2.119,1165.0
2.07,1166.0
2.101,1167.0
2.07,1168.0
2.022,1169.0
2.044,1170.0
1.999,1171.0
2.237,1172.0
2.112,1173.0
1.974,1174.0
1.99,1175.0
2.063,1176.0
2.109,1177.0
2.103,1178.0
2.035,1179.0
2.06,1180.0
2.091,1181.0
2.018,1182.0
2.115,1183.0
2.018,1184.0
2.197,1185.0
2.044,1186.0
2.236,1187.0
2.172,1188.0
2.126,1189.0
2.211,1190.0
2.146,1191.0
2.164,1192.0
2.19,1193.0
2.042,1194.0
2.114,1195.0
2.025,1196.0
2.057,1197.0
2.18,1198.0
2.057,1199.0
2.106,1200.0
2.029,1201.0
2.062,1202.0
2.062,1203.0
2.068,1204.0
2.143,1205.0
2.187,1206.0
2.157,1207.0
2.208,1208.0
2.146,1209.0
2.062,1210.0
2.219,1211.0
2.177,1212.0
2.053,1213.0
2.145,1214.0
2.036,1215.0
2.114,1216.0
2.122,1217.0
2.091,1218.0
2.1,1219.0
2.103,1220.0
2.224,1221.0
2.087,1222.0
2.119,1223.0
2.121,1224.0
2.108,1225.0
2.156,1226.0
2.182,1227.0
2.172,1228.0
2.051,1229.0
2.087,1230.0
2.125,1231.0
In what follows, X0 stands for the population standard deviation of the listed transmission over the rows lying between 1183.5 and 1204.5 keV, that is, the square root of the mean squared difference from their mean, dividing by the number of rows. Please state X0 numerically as 0.068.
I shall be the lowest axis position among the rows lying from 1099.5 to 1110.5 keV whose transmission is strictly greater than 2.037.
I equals 1100.0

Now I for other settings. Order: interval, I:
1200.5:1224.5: 1202.0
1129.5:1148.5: 1130.0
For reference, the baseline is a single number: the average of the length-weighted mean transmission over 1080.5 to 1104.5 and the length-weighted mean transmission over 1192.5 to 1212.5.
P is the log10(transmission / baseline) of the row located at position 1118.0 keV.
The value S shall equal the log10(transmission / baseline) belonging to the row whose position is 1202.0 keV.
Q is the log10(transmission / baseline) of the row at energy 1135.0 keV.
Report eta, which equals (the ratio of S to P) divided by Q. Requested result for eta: 427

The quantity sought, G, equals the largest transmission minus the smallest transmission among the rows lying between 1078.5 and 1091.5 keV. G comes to 0.13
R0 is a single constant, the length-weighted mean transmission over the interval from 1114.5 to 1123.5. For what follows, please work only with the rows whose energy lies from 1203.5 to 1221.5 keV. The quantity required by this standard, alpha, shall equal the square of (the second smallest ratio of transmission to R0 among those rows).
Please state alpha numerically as 1.03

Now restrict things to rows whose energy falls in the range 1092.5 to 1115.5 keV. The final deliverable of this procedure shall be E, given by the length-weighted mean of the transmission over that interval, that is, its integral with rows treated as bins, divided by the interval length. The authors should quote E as 2.00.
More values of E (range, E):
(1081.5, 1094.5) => 2.05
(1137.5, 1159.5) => 2.03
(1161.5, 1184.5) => 2.07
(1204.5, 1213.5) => 2.15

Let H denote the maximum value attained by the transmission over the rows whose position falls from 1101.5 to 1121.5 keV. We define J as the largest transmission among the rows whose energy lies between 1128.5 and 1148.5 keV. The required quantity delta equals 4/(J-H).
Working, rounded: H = 2.074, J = 2.199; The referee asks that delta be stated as 32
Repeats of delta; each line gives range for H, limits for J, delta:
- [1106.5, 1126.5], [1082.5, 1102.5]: 60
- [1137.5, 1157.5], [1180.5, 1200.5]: 108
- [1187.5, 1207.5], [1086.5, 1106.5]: -57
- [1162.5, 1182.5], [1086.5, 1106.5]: -42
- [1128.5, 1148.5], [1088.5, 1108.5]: -69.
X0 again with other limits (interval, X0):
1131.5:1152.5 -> 0.055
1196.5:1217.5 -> 0.059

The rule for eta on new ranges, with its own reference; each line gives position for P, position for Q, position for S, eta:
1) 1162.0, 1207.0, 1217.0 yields 42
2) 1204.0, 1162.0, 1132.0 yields 999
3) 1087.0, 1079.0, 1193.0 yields -273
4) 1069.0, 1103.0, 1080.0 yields 289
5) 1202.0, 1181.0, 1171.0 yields 1956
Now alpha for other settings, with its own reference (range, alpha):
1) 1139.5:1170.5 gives 0.94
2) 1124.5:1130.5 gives 0.97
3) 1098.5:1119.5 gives 0.92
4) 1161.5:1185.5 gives 0.97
